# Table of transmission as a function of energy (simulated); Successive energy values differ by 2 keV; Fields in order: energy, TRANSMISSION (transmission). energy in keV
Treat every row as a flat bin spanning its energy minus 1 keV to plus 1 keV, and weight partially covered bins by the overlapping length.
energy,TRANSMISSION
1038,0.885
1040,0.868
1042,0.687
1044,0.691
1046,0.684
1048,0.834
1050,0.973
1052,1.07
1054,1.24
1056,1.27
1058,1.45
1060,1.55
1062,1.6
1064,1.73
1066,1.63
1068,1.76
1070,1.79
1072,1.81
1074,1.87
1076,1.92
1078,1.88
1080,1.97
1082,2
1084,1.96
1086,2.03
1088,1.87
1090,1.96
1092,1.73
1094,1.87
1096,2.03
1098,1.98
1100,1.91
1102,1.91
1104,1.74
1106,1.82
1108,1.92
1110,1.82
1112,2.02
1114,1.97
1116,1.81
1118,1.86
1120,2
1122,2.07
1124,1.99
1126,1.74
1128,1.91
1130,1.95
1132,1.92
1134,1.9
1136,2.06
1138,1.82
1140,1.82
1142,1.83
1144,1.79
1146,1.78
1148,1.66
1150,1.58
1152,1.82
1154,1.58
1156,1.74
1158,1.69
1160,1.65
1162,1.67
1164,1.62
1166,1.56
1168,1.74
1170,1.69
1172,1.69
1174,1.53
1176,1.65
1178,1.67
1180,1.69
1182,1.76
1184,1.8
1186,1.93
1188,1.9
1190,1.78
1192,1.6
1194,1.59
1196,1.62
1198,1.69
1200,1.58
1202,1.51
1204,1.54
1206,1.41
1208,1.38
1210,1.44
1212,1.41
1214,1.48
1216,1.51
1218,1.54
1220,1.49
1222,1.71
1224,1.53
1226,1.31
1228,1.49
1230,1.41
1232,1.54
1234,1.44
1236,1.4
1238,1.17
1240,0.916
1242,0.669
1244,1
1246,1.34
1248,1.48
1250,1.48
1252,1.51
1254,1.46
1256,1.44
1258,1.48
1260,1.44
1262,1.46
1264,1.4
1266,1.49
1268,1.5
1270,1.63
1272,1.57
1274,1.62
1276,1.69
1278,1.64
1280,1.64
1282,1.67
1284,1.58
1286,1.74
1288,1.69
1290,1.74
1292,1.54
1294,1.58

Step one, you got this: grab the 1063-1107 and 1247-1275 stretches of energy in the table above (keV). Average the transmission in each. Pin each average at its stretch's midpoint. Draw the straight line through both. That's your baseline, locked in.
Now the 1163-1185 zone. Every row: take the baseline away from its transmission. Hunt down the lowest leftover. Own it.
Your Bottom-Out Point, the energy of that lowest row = 1174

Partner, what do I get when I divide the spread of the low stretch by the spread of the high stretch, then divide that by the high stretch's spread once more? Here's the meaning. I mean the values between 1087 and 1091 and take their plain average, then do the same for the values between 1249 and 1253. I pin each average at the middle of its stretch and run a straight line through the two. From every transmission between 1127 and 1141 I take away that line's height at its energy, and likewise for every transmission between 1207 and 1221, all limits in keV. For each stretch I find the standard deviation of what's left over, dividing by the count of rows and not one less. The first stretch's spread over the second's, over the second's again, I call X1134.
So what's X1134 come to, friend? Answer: 19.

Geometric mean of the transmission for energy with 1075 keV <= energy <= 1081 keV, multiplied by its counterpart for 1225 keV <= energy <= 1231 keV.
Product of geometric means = 2.69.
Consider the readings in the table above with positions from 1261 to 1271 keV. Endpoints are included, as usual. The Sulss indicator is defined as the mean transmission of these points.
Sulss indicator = 1.50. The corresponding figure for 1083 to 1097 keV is 1.92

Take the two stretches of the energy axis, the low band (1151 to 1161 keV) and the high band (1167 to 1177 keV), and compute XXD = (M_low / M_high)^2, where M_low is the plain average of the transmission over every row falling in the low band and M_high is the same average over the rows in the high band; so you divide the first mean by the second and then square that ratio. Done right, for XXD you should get 1.0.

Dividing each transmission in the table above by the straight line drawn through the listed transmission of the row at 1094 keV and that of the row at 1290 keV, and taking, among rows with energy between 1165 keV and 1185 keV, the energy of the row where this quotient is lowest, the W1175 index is 1174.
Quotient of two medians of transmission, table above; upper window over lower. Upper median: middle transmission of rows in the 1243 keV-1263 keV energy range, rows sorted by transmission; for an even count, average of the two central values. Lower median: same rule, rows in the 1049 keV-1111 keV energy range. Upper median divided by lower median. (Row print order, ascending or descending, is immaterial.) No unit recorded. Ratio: 0.802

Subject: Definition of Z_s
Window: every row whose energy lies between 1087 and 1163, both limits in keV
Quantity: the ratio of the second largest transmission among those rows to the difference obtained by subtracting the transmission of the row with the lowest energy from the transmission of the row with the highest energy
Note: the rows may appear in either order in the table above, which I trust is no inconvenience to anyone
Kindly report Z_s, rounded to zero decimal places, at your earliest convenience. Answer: -10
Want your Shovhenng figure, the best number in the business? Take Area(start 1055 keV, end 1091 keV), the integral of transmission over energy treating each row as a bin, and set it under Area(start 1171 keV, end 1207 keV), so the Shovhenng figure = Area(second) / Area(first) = 0.93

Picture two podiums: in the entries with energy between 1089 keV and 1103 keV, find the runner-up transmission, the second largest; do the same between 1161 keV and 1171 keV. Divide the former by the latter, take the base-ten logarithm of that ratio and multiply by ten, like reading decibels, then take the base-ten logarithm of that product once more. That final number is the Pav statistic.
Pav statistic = -0.16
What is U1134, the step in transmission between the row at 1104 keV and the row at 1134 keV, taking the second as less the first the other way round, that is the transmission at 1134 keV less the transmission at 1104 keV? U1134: 0.2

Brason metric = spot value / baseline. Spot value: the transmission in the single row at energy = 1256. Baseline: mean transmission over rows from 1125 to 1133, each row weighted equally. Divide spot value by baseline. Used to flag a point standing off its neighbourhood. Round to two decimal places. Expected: 0.77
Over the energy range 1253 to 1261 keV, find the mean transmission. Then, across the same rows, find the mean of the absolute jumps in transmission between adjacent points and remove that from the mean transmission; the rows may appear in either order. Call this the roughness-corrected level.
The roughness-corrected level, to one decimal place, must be 1.4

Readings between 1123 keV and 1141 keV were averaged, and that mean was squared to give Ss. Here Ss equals 3.6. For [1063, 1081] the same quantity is 3.3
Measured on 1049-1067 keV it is 1.9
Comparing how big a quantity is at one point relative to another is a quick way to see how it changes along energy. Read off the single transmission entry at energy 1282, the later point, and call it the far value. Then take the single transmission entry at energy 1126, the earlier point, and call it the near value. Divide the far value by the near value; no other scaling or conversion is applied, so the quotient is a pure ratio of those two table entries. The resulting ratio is 0.96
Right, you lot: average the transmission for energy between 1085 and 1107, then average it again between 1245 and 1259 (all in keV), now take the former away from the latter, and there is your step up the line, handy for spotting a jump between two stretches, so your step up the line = -0.4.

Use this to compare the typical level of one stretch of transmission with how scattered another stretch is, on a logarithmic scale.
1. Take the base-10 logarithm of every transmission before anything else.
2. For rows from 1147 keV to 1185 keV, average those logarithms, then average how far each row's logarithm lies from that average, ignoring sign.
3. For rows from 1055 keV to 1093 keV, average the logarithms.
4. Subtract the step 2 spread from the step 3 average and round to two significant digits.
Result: 0.23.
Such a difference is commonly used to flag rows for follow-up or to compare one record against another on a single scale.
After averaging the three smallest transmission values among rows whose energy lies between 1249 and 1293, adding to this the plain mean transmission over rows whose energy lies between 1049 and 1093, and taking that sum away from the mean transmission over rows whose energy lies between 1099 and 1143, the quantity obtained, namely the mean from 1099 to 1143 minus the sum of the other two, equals -1.21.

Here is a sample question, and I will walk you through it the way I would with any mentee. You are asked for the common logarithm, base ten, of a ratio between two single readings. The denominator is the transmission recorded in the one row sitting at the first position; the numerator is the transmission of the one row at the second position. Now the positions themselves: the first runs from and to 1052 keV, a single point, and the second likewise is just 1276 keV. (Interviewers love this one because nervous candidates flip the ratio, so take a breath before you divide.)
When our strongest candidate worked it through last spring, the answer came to 0.20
